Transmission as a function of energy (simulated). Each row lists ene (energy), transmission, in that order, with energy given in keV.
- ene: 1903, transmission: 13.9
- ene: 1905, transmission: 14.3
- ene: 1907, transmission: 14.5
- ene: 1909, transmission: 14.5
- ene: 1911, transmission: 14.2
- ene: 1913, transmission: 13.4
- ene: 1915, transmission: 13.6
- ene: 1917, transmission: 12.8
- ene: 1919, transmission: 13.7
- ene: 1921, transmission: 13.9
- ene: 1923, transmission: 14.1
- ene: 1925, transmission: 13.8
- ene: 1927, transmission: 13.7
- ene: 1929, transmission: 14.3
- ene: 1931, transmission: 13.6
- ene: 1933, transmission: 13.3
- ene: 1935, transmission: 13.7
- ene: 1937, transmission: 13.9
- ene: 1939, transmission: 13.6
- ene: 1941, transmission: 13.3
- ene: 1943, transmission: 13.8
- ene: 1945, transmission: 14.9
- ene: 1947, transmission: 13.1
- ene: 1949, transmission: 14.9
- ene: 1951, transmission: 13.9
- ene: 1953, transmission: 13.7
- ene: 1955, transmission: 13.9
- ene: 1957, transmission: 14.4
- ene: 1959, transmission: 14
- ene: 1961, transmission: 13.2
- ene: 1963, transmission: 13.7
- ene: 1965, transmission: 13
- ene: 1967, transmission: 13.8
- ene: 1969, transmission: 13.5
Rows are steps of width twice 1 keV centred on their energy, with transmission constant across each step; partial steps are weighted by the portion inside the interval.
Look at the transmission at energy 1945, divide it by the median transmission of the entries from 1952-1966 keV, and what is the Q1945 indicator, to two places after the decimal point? 1.09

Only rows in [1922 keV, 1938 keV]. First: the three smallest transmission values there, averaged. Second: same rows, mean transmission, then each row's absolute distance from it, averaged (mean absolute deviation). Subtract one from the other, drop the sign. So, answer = 13.3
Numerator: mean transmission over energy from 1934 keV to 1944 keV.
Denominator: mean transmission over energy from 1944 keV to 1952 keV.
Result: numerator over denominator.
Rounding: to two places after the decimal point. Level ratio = 0.96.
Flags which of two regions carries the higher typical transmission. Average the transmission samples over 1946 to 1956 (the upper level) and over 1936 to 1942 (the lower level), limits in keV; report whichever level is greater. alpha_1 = 13.9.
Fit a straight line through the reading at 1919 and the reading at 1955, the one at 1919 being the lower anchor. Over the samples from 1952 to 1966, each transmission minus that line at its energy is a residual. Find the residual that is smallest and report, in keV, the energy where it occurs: 1965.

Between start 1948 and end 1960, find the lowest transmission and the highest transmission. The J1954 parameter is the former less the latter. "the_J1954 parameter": -1.2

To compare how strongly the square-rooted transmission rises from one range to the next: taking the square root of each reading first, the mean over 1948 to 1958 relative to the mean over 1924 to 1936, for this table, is 1.02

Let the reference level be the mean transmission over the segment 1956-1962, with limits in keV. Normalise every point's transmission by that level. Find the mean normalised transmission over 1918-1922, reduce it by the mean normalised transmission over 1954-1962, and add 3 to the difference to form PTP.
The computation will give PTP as 2.99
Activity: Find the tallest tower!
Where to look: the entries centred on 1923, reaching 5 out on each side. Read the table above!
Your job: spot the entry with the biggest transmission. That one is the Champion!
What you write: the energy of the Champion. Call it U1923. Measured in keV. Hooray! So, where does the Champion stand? 1923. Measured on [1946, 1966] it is 1949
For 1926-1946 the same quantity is 1945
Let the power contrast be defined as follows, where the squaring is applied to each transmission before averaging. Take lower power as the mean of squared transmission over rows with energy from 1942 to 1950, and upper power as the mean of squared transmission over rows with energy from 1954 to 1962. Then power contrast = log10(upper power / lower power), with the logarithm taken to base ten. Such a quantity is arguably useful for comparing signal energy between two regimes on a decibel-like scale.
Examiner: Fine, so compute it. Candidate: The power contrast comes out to -0.019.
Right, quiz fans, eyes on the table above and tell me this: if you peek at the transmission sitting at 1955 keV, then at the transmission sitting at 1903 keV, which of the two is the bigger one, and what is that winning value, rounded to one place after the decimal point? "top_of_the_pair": 13.9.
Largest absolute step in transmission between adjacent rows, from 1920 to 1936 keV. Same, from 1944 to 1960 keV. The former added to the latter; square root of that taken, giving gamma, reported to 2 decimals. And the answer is 1.58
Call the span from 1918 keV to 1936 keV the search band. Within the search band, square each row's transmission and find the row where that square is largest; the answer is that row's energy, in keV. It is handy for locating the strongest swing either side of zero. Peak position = 1929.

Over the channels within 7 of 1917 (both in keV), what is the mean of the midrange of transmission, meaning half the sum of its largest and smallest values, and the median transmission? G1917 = 13.60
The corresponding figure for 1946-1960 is 13.95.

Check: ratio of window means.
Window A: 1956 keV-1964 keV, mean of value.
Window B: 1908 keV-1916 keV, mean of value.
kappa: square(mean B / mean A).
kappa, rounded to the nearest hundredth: 1.01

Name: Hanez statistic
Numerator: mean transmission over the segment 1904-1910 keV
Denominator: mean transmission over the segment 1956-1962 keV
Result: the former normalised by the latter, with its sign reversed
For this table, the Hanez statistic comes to -1.04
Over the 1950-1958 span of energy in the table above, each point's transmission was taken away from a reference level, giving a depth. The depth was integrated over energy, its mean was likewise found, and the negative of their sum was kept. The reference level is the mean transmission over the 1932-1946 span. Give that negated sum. 2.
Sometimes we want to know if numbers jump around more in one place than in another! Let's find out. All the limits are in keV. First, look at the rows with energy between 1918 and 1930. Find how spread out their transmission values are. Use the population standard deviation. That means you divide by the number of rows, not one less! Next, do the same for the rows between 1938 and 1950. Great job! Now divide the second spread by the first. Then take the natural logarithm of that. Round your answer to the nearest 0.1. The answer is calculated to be 1.2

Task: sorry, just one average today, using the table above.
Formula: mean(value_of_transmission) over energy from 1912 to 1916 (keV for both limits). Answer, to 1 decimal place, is 13.5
